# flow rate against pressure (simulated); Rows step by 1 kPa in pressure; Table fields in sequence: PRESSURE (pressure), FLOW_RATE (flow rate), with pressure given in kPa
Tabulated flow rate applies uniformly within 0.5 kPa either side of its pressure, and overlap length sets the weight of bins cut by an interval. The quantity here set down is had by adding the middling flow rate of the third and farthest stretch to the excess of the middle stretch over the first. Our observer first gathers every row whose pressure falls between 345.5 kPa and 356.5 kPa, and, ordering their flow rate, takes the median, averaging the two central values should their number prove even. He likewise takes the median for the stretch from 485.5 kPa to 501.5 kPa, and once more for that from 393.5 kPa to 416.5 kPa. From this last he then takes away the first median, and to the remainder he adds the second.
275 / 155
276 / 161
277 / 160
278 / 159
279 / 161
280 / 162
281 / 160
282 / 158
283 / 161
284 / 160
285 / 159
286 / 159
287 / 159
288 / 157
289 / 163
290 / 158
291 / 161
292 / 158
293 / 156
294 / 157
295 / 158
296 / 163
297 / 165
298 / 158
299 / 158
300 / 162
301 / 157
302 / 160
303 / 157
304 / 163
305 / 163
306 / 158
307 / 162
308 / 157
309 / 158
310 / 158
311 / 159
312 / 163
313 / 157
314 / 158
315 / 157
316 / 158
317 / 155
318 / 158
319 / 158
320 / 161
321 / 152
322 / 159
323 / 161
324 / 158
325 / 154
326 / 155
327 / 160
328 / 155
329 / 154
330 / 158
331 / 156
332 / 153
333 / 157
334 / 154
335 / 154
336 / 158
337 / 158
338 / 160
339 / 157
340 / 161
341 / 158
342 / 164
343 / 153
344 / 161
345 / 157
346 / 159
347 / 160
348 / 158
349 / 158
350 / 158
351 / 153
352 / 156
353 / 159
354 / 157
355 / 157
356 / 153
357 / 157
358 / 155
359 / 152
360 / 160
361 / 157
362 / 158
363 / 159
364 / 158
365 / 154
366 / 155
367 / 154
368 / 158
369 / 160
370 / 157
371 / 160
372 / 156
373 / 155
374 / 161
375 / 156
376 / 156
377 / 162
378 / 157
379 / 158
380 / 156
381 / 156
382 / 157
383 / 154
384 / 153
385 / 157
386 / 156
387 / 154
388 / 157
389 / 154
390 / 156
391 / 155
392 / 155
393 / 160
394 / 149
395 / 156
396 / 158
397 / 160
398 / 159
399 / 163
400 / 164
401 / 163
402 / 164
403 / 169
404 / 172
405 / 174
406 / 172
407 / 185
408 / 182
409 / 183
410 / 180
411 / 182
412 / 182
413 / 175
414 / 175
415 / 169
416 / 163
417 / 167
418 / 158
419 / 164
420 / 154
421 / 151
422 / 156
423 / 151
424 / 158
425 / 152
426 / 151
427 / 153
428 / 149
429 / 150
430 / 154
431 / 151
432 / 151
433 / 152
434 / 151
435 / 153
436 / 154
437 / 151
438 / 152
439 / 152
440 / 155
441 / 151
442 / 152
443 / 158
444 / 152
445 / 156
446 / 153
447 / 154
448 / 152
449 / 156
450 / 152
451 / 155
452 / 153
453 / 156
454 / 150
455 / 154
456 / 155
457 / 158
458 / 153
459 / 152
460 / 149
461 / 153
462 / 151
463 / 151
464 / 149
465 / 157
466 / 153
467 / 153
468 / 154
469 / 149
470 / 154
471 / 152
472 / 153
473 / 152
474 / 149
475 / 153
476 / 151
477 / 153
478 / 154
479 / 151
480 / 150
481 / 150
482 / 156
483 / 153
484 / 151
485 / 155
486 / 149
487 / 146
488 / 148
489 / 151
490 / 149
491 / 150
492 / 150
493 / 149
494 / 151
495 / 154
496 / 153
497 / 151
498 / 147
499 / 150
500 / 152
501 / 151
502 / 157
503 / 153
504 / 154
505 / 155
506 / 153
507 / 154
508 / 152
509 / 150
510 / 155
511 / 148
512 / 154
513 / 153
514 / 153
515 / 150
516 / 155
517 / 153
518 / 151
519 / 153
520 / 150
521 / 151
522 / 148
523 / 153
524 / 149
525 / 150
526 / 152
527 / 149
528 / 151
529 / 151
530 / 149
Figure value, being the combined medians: 161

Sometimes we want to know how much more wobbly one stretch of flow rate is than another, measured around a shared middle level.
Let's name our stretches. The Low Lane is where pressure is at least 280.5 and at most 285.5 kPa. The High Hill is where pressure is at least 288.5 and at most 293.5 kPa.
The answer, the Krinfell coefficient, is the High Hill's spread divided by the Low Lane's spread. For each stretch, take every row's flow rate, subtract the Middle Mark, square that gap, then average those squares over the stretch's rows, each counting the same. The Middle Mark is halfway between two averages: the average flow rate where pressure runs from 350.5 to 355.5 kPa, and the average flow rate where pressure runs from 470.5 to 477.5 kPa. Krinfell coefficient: 1.0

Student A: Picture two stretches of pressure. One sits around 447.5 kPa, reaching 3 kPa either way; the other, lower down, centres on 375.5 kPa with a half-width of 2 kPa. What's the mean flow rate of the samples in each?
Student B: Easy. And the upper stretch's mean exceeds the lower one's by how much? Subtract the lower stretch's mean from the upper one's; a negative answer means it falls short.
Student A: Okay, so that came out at -5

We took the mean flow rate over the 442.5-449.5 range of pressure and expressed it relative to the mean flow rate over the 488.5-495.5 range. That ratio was 1.03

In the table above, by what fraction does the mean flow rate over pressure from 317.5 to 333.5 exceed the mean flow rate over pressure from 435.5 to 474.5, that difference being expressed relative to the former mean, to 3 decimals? 0.025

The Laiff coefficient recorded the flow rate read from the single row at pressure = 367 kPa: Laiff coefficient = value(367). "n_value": 154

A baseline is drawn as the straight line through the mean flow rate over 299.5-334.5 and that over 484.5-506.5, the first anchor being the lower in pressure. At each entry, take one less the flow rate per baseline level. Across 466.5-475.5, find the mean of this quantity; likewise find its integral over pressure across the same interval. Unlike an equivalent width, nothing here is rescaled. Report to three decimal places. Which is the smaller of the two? 0.000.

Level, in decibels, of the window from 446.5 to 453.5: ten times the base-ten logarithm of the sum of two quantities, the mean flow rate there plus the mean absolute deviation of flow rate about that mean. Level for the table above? 21.9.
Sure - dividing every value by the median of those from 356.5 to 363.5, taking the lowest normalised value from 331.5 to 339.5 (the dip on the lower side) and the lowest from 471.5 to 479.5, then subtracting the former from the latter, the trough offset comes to -0.025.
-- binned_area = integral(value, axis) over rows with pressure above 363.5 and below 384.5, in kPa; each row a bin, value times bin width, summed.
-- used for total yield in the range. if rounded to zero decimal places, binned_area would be 3293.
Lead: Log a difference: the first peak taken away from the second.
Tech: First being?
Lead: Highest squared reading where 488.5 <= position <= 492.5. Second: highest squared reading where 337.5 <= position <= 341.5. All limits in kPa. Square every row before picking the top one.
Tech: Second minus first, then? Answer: 3120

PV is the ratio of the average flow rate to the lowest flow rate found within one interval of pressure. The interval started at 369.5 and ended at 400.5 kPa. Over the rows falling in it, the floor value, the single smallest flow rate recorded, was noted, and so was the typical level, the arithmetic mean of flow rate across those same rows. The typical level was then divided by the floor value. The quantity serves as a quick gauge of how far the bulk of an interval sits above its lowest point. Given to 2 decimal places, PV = 1.05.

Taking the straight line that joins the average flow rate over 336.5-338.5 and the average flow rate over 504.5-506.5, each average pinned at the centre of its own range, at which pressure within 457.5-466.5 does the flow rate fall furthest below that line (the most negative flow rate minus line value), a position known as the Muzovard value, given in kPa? 460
